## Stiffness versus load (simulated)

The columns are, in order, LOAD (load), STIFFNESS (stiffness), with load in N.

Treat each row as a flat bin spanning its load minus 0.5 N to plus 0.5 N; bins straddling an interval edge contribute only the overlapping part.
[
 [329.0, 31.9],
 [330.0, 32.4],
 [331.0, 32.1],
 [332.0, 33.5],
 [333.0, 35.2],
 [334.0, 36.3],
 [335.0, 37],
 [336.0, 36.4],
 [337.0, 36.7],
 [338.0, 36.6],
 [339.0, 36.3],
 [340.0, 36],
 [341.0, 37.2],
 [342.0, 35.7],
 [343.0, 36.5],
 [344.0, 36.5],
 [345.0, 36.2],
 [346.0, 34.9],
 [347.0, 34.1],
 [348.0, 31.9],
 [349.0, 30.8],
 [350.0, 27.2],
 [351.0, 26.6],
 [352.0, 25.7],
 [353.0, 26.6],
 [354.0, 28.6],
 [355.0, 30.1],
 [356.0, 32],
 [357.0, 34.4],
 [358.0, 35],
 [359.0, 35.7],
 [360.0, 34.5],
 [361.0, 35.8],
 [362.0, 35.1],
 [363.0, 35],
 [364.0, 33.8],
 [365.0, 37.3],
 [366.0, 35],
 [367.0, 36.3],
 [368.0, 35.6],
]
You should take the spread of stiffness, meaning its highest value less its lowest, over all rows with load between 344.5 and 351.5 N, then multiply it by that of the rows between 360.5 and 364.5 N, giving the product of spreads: 19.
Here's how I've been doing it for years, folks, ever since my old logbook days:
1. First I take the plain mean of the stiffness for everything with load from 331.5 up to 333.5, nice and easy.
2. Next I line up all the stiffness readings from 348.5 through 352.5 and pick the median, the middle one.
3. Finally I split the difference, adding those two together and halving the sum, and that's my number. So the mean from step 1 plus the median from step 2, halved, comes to 31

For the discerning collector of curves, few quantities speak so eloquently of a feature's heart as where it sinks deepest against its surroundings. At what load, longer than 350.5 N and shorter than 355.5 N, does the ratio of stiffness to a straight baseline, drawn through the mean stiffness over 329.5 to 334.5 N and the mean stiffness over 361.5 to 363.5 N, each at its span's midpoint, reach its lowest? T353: 352.0 N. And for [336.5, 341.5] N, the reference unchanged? 340.0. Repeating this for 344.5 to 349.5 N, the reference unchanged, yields 349.0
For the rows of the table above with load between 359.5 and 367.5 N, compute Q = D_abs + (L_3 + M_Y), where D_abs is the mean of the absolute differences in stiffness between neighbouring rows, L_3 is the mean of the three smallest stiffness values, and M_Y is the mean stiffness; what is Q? 71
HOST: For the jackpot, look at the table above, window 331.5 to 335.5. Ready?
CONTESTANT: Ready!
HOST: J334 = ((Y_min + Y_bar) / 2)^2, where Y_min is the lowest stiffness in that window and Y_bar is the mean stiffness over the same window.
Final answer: 1190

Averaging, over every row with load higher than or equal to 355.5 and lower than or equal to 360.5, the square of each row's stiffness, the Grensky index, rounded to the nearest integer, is 1179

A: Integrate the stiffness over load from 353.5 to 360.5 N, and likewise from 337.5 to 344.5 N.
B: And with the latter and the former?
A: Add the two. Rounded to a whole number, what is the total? 485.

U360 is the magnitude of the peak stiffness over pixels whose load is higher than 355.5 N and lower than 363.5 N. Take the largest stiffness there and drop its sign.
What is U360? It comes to 35.8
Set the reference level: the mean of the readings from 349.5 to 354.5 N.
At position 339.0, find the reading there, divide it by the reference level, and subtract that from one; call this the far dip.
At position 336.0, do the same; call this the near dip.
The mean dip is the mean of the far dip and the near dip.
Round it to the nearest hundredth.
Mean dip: -0.35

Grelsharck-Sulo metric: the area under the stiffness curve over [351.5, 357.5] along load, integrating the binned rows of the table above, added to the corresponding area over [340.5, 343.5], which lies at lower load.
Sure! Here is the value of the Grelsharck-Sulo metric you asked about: 287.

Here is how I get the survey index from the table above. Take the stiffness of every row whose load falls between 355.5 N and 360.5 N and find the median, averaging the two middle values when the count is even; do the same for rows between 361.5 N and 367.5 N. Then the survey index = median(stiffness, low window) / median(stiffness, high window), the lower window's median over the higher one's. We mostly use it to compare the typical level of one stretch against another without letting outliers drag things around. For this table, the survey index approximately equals 0.98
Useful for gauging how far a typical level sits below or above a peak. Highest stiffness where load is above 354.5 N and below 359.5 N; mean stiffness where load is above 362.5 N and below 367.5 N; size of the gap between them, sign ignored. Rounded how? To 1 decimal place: 0.2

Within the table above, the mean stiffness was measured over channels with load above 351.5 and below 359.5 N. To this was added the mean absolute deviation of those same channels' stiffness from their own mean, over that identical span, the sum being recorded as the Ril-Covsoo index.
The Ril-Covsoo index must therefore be 34.3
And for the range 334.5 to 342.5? 36.9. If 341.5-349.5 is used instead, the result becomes 36.3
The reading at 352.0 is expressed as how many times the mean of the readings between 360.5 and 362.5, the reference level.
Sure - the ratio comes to 0.72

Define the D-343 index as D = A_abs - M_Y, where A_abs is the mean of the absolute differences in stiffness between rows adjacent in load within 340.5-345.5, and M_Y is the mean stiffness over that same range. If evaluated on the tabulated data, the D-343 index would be -36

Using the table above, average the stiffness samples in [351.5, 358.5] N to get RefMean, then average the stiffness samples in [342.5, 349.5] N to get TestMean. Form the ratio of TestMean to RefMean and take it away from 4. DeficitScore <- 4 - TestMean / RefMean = 2.87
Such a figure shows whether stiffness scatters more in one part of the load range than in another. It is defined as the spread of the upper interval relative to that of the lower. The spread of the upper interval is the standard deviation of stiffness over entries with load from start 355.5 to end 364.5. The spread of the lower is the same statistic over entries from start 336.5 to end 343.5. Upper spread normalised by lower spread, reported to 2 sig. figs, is 2.4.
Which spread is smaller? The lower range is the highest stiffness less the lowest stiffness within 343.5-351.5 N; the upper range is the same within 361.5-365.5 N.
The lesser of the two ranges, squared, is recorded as 12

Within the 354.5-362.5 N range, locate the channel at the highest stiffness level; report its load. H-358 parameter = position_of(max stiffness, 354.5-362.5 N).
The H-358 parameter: 361.0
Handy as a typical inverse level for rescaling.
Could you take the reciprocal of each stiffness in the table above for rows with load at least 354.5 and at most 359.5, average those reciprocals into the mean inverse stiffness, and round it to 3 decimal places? 0.030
